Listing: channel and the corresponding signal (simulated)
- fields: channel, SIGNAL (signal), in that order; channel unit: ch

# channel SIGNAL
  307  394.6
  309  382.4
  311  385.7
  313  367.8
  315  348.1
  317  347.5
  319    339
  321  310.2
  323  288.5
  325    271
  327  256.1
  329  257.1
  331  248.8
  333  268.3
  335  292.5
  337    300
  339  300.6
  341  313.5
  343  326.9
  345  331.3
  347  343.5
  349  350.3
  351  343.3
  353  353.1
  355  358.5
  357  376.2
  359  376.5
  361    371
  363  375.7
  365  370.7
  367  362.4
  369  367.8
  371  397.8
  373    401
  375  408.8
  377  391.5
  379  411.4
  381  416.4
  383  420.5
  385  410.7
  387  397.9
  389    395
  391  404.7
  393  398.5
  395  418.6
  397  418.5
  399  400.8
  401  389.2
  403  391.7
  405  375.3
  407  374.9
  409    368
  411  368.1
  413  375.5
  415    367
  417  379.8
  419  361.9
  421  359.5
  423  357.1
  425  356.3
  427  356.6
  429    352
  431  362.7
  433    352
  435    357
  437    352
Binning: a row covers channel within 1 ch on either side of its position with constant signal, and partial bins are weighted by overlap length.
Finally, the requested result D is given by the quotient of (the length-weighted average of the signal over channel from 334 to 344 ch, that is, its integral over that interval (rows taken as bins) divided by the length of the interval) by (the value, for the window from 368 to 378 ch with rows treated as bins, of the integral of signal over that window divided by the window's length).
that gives 0.8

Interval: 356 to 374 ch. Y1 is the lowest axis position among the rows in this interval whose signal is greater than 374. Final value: 357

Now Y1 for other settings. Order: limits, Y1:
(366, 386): 371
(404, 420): 405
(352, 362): 357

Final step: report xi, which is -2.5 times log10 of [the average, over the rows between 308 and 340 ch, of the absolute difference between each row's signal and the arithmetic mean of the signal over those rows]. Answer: -4.0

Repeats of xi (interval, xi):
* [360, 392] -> -3.0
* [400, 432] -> -2.4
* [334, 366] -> -3.4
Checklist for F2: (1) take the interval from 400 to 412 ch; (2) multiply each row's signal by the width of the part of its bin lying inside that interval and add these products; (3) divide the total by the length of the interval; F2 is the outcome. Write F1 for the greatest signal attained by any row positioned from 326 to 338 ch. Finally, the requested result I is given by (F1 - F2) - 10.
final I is -88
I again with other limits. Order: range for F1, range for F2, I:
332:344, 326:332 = 63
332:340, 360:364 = -83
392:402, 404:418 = 36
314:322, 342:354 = -3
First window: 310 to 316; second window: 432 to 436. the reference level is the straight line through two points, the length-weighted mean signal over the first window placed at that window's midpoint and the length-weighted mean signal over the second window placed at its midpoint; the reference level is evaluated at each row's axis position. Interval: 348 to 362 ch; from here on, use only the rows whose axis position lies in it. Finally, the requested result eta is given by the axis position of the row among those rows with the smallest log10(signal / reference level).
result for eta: 351 ch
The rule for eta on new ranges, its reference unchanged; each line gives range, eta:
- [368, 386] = 369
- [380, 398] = 389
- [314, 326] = 325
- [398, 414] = 409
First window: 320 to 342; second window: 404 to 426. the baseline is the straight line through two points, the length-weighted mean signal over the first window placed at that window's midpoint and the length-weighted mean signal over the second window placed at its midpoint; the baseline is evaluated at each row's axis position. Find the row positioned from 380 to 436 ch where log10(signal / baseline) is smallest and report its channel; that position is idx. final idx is 433 ch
